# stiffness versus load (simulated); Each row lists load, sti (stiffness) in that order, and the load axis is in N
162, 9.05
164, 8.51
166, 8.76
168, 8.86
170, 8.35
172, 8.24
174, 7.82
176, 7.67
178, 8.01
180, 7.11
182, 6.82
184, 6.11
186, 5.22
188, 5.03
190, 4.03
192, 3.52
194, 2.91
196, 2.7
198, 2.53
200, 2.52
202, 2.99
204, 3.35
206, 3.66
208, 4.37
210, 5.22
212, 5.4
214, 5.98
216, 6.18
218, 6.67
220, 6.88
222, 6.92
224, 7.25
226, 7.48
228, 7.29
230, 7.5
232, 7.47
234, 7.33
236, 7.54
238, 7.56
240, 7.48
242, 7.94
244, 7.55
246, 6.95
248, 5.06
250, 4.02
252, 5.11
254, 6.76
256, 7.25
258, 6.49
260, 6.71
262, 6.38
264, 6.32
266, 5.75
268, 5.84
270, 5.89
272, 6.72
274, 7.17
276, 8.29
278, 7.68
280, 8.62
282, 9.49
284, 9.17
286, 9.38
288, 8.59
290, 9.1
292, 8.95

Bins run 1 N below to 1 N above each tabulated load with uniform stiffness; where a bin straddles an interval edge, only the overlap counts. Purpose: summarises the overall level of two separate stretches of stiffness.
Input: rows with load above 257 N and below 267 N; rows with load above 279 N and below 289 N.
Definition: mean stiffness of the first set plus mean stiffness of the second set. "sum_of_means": 15.4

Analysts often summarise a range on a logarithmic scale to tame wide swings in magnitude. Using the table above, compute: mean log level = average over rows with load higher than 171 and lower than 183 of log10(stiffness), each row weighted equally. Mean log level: 0.88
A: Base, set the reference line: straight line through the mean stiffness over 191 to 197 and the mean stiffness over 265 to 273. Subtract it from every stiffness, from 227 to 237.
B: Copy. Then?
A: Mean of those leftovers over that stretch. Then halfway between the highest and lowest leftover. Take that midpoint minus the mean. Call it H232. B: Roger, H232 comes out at -0.01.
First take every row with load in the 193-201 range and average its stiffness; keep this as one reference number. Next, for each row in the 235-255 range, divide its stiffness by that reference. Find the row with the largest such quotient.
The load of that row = 242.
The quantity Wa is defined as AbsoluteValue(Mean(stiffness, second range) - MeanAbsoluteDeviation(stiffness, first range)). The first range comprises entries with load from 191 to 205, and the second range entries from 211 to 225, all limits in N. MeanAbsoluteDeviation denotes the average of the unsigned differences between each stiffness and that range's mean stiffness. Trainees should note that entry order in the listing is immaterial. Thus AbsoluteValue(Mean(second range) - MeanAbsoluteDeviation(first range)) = 6.16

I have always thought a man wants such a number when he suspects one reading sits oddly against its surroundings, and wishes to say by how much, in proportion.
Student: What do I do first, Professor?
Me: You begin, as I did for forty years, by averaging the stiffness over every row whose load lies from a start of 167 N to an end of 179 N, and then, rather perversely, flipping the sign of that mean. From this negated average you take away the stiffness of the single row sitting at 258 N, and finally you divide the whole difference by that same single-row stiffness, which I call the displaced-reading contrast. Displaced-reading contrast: -2.3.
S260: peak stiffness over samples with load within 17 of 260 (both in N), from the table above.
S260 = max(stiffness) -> 8.29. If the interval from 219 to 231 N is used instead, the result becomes 7.5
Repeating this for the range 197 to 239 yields 7.56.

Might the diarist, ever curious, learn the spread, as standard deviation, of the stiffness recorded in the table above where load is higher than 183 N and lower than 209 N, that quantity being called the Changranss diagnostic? 1.1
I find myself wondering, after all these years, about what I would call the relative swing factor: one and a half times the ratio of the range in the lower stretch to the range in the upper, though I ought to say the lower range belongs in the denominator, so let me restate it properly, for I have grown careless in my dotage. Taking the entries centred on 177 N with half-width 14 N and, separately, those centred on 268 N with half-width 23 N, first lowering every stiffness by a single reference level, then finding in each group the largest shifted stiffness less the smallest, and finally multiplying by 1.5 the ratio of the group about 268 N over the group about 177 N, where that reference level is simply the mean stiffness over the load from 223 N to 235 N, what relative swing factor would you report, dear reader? 1.70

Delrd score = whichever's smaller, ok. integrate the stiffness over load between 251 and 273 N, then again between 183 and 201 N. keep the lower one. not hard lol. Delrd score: 69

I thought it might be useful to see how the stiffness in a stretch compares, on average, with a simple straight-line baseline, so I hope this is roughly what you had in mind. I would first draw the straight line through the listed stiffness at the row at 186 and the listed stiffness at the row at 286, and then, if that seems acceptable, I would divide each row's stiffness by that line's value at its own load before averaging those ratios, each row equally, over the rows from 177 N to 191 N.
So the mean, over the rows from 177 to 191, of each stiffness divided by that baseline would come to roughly 1.2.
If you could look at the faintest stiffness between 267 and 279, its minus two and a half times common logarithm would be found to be -1.9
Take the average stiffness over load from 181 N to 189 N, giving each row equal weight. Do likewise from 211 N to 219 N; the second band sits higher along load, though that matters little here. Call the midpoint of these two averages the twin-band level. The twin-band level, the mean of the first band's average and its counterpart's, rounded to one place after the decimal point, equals 5.9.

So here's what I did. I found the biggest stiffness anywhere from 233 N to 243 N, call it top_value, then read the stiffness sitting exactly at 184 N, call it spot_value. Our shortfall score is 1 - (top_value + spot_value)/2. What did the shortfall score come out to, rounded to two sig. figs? -6.0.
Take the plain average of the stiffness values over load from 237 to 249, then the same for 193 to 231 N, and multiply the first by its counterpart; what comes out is 36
